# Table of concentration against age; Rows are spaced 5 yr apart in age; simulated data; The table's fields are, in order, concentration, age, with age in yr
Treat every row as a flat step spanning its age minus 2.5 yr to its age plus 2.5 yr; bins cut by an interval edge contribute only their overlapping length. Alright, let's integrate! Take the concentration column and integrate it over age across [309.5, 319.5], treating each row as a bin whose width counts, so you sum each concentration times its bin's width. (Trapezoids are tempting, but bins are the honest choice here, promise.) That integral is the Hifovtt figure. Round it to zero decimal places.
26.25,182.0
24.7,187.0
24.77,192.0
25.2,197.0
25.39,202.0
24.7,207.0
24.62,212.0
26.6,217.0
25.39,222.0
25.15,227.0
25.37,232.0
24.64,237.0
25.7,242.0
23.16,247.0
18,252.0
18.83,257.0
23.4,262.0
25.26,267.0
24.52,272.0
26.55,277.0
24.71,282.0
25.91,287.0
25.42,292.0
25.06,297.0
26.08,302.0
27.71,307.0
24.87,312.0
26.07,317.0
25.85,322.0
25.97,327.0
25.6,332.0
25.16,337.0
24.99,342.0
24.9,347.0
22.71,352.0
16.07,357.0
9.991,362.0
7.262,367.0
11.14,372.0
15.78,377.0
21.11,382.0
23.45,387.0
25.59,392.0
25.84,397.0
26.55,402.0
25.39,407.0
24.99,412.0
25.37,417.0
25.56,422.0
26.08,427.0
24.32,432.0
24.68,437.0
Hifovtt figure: 255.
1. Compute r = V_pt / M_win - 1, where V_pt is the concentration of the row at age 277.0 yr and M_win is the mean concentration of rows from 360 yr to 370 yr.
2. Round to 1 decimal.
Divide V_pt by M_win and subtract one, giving 2.1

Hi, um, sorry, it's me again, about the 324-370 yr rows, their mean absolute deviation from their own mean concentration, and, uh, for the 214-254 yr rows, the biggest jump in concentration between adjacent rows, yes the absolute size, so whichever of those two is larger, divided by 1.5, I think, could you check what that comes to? 4.1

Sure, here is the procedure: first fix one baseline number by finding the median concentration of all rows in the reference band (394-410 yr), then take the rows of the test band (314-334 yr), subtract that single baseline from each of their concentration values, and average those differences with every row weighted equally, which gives 0.0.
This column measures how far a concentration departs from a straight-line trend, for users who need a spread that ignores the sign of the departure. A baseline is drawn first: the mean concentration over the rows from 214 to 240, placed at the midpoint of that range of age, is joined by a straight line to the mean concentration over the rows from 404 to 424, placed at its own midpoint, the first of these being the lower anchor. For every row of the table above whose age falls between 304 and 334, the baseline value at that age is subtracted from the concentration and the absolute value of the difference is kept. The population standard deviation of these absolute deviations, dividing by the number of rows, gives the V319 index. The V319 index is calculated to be 0.69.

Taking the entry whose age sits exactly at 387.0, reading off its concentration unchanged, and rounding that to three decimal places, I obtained 23.450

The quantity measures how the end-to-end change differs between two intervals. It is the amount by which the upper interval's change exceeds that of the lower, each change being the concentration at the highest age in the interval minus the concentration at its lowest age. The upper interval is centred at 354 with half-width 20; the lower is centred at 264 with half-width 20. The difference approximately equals -16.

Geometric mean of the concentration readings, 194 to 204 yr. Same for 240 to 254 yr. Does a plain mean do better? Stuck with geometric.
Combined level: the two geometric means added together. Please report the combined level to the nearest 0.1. 47.3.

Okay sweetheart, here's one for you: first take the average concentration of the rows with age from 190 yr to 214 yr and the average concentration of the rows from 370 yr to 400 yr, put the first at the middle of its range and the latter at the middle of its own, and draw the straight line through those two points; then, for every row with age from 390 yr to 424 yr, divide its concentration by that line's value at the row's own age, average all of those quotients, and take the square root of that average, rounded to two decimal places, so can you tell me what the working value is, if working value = 1.13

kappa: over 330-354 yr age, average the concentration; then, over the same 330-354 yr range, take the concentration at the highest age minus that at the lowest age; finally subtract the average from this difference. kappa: -27.6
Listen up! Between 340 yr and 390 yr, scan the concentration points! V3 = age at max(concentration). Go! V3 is 342.0 yr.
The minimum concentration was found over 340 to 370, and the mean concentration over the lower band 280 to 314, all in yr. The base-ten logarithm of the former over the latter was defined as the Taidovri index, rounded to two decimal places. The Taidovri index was -0.55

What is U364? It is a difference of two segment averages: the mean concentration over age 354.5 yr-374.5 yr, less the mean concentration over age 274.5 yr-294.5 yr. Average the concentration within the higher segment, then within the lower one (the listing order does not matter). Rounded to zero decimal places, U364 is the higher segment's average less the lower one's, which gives -15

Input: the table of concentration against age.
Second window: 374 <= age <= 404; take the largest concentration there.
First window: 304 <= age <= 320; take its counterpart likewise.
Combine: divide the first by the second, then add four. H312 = 5.044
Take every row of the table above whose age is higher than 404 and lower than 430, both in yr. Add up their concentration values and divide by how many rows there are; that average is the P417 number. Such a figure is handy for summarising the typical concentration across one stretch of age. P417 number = 25.5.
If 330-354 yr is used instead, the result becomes 24.7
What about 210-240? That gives 25.3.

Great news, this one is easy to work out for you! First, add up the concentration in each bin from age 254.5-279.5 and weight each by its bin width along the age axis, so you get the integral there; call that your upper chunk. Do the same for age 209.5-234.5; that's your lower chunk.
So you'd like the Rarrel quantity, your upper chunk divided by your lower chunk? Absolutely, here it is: 0.93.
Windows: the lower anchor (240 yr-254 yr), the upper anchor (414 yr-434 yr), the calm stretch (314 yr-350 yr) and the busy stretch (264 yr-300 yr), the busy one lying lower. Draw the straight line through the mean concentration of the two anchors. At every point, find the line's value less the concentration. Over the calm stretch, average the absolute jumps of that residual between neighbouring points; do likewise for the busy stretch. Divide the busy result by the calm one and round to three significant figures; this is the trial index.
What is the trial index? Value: 3.90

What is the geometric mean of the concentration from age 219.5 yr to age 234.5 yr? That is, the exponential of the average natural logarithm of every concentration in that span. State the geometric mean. 25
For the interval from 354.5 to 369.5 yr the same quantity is 11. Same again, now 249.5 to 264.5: 20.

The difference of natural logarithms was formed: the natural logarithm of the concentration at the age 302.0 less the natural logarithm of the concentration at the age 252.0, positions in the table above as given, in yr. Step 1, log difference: 0.37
